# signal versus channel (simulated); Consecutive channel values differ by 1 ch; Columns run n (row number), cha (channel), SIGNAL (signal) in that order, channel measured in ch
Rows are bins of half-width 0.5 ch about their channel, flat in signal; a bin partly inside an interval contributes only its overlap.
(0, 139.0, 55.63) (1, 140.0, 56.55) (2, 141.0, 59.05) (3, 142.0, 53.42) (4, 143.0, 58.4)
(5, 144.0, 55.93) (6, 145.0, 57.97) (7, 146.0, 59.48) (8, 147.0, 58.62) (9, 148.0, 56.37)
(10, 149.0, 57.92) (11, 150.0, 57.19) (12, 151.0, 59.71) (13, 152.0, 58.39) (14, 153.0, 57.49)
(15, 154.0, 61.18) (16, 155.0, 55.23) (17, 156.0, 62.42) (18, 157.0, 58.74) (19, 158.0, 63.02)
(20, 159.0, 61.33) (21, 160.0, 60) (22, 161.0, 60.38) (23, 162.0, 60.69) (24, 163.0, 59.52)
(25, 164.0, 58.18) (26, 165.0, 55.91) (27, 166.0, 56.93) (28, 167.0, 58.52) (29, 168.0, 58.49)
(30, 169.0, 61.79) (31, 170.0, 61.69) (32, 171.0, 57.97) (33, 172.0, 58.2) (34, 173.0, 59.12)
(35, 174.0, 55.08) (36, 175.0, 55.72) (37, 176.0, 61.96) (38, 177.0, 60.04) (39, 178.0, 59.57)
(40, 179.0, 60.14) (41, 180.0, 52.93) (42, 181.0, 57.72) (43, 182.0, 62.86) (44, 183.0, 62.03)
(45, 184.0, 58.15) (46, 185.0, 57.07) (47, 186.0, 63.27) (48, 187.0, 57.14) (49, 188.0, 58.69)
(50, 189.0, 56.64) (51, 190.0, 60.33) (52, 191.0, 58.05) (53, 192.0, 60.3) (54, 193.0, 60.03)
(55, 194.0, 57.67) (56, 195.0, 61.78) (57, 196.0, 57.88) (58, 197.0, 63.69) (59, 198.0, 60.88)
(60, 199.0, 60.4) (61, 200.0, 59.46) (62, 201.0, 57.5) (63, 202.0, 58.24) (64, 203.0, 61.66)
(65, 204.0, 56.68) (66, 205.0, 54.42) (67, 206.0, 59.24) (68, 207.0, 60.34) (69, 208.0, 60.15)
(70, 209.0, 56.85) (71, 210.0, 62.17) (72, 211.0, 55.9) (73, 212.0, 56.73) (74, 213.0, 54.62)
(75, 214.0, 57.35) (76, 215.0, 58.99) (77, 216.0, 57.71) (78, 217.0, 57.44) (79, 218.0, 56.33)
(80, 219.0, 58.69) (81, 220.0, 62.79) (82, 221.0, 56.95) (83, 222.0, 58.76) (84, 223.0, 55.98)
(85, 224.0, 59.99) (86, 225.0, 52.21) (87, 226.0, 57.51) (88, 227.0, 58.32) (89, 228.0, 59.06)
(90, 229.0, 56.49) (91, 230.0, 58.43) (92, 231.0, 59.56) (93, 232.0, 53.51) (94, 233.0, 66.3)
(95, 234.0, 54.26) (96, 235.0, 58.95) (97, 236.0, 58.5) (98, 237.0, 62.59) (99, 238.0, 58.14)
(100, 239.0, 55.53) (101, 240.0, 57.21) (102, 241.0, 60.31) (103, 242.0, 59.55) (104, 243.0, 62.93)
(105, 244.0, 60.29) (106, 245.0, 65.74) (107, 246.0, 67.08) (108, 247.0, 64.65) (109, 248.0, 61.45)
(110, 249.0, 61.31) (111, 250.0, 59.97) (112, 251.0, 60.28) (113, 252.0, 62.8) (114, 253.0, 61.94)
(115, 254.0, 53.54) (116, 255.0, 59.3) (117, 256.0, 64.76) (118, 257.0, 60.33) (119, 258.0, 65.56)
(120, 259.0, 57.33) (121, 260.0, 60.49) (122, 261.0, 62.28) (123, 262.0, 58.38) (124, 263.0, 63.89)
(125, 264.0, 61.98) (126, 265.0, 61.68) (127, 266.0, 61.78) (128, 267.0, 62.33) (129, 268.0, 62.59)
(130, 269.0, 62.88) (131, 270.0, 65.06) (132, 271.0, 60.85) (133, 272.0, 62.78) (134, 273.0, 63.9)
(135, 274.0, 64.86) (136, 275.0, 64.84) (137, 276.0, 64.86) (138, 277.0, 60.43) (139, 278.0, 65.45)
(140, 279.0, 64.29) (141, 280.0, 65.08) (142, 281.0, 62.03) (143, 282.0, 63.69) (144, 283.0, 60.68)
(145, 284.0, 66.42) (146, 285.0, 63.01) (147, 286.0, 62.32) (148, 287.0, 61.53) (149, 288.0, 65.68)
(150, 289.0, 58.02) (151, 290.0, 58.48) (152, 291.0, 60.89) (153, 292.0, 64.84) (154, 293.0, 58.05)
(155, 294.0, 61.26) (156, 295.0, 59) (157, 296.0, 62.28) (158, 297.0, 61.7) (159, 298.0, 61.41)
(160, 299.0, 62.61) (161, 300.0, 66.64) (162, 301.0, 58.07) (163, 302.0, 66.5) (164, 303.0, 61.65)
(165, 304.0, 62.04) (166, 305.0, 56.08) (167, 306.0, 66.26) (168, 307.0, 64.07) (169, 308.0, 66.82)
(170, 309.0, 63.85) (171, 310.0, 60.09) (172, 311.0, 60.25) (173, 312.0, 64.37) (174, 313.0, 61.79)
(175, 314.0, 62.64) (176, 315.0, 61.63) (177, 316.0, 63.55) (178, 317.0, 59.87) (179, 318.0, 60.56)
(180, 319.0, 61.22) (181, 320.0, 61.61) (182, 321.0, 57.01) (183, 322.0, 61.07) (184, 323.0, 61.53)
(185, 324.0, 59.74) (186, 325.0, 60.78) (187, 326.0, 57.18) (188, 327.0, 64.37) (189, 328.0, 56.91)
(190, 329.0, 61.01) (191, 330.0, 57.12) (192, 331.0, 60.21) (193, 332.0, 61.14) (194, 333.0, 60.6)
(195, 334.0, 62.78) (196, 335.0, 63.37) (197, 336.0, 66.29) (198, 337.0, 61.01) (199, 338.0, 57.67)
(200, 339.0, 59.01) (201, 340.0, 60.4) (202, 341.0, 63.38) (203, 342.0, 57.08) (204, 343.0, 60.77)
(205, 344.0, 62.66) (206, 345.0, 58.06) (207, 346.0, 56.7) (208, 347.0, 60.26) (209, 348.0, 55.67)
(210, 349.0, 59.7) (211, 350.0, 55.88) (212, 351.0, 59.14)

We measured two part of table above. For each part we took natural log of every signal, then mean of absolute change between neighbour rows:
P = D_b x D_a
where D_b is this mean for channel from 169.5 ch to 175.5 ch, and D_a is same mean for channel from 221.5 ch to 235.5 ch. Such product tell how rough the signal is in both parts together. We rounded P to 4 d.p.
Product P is 0.0027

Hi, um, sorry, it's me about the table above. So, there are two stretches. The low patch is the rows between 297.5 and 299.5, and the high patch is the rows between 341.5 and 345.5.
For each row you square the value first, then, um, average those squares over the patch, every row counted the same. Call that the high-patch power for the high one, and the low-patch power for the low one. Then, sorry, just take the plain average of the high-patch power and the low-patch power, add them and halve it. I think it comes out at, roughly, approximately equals 3704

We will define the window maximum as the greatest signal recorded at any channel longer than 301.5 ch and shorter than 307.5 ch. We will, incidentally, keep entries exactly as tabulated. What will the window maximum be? 66.5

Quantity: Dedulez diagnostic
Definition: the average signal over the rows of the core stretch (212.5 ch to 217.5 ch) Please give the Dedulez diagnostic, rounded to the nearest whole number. 57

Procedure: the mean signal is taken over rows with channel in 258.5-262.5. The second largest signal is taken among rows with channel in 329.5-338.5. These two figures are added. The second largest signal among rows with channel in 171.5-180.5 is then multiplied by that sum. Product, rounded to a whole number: 7397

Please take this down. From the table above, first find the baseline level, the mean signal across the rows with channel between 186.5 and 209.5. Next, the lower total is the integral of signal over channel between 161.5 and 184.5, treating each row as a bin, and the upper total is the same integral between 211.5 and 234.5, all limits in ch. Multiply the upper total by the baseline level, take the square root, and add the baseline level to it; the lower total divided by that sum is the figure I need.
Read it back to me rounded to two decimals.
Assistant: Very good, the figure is 3.99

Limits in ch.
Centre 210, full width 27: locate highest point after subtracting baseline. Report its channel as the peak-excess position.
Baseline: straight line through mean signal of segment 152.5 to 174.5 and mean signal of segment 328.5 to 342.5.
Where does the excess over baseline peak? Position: 197.0 ch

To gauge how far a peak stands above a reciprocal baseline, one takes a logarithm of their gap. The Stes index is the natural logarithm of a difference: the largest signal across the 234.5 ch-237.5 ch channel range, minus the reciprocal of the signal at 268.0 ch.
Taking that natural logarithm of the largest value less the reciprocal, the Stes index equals 4.14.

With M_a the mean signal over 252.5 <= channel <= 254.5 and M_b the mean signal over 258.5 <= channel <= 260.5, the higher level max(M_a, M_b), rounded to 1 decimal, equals 58.9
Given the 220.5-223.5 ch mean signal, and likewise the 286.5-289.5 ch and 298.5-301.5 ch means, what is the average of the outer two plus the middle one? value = 121.6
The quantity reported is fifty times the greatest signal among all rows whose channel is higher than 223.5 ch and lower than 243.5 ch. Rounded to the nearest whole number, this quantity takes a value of 3315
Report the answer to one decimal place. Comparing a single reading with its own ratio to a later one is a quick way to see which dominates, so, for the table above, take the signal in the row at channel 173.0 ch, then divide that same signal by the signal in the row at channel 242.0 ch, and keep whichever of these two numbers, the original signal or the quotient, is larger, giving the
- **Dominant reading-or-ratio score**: 59.1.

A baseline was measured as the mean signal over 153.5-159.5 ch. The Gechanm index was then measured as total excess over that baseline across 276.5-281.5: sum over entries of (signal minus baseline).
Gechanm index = 16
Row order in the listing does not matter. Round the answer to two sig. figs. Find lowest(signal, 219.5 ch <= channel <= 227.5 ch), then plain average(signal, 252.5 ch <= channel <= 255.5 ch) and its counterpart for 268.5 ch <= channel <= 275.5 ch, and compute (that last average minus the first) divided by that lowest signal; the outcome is 0.10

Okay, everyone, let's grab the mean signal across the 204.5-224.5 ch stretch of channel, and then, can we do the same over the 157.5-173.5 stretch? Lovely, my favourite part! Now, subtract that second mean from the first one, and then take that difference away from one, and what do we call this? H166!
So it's 2.4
